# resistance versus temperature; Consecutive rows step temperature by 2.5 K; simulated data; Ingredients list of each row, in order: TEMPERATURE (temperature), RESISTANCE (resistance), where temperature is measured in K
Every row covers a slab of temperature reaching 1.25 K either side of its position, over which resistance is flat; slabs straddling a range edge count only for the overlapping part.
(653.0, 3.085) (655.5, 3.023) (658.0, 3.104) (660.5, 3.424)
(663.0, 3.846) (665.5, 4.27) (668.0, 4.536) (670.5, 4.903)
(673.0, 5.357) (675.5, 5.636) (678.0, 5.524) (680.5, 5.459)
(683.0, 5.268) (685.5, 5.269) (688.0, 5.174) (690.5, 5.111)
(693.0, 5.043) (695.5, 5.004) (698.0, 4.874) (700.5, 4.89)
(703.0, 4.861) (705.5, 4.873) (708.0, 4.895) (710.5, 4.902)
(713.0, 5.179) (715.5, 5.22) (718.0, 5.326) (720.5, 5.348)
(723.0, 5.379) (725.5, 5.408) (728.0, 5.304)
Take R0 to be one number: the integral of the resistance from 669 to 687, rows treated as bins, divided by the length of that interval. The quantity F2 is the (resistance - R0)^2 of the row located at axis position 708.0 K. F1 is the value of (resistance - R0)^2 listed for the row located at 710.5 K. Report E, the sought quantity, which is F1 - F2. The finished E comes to -0.01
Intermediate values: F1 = 0.2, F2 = 0.191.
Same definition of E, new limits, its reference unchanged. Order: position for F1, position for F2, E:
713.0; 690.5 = -0.03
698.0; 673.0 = 0.21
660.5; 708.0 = 3.45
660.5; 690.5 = 3.59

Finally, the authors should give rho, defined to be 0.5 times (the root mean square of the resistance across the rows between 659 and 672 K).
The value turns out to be 2.11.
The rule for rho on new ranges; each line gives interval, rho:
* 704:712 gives 2.45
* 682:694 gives 2.59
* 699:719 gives 2.51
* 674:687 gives 2.72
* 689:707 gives 2.48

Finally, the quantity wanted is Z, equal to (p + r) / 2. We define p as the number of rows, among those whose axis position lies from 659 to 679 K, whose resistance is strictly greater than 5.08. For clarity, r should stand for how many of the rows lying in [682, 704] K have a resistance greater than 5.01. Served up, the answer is 4.0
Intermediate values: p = 3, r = 5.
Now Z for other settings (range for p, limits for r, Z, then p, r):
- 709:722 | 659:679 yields 3.5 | 4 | 3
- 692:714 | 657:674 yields 1.0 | 1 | 1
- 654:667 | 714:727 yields 2.5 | 0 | 5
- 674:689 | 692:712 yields 3.5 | 6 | 1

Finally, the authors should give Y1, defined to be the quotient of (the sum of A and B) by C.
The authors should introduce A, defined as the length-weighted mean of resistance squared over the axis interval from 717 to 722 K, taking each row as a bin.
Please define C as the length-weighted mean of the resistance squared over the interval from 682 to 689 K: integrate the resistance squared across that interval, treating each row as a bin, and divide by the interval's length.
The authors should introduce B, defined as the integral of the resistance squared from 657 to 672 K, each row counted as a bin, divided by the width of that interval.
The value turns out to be 1.65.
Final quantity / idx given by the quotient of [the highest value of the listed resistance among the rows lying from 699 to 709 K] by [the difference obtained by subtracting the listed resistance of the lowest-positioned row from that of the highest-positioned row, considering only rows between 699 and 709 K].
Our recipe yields 979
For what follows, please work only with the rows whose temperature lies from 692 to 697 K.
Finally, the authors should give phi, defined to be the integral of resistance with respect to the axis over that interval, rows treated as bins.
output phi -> 25.1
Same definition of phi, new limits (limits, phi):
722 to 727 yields 26.9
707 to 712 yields 24.6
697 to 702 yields 24.4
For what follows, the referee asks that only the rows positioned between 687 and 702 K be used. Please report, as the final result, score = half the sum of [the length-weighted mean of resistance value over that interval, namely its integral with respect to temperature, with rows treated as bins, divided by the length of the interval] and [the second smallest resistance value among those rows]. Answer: 4.95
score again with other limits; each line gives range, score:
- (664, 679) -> 4.77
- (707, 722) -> 5.03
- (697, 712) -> 4.88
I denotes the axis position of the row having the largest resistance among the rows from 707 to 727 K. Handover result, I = 725.5 K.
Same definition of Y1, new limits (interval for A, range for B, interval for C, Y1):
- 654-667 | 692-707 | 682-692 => 1.37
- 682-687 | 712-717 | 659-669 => 3.41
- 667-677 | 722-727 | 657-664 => 4.62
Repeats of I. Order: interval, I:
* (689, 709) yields 690.5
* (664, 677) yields 675.5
